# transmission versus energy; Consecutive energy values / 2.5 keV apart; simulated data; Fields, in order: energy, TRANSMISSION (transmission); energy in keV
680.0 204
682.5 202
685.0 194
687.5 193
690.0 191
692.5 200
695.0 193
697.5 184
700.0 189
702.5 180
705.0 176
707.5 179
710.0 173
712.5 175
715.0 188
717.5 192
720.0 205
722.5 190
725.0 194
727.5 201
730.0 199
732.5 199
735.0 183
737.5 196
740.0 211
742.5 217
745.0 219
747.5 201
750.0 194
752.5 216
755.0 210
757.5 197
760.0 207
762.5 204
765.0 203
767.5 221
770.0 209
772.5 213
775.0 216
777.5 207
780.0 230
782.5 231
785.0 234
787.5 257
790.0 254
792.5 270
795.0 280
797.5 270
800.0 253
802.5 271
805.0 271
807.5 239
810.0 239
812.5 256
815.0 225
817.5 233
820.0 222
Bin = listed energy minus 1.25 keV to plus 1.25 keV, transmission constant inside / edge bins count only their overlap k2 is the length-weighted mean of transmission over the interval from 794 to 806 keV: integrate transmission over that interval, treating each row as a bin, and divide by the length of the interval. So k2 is 269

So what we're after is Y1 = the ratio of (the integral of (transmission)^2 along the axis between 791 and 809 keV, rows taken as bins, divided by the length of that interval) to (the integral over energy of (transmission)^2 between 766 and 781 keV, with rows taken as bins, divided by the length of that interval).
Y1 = 1.51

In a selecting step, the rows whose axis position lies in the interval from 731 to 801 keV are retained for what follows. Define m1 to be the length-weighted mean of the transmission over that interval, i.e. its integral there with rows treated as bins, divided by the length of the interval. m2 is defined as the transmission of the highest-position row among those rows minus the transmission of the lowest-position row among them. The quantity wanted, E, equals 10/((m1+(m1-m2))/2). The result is 0.0515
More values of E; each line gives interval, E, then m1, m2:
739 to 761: 0.0476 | 208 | -4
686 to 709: 0.0515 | 187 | -14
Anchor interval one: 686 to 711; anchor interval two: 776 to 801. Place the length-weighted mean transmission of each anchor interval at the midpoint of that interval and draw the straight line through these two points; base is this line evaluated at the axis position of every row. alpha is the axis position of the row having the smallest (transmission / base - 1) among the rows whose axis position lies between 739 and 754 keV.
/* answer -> 750.0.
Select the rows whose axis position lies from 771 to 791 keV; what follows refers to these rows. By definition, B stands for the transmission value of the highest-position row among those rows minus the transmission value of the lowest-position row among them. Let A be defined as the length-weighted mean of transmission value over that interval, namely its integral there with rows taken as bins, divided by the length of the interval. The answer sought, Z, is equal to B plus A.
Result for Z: 271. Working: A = 230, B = 41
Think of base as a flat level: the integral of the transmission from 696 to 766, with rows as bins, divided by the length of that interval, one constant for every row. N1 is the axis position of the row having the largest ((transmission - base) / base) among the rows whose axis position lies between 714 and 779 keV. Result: 767.5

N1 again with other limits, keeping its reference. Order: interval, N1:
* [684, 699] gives 692.5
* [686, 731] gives 720.0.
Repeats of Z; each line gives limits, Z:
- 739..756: 209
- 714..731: 207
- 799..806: 283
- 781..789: 267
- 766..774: 206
